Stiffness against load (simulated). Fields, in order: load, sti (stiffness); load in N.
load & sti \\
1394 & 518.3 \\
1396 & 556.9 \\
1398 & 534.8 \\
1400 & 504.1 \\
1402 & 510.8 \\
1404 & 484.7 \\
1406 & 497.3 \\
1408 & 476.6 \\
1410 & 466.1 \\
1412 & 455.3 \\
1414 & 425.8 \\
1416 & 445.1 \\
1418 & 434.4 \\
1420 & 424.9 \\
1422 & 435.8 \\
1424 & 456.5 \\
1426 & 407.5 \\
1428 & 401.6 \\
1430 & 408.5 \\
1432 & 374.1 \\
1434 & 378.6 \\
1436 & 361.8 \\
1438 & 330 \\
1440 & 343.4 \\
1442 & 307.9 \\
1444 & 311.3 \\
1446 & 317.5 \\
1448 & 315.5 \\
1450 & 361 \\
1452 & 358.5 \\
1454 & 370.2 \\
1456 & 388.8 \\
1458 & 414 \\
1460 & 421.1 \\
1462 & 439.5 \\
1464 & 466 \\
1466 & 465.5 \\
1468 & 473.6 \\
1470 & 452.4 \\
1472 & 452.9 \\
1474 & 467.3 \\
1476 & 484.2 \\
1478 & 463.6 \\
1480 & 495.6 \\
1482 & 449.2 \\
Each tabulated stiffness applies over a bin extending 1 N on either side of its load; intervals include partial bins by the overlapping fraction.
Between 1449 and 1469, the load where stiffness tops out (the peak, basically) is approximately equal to 1468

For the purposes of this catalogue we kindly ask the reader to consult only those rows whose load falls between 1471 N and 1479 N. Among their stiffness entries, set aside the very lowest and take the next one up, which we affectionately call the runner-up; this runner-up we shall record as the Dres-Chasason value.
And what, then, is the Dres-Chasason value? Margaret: 463.6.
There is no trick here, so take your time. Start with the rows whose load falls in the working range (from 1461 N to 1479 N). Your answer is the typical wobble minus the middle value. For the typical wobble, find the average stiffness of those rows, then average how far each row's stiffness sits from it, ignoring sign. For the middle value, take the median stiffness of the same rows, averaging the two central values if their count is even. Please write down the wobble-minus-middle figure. -456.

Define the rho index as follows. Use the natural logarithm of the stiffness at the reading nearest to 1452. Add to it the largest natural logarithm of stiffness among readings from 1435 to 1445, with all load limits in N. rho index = 11.8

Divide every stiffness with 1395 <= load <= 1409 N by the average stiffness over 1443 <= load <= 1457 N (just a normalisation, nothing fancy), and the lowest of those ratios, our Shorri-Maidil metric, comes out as 1.38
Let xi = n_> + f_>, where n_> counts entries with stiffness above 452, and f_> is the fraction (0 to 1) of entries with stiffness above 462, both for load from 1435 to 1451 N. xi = 0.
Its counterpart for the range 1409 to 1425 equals 3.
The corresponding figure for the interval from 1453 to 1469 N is 3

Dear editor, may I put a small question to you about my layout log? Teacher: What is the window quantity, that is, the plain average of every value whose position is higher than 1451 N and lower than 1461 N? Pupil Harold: 391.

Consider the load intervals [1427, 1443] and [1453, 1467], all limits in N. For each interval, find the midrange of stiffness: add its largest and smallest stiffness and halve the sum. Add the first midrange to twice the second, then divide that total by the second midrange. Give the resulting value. 2.9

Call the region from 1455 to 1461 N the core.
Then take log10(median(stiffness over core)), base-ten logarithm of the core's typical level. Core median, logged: 2.62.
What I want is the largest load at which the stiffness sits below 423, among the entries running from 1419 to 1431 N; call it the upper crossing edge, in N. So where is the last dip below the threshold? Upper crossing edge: 1430 N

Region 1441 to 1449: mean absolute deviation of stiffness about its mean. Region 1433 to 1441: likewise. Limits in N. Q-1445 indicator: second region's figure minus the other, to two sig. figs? 13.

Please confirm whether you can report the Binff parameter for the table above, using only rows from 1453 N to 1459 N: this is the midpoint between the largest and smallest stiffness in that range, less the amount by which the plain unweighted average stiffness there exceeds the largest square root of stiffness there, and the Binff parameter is 21.4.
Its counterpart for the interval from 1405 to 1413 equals 24.8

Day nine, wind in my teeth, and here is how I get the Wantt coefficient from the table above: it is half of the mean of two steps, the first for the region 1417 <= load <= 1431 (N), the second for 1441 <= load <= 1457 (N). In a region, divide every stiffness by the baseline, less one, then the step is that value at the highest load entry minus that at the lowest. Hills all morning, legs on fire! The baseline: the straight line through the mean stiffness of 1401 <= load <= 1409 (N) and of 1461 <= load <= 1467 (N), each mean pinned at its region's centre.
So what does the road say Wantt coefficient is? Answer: 0.037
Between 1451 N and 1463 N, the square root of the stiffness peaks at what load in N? 1462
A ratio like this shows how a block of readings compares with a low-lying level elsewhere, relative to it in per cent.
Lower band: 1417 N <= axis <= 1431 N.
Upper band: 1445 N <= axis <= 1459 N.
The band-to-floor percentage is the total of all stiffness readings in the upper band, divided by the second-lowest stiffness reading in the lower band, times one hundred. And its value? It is 620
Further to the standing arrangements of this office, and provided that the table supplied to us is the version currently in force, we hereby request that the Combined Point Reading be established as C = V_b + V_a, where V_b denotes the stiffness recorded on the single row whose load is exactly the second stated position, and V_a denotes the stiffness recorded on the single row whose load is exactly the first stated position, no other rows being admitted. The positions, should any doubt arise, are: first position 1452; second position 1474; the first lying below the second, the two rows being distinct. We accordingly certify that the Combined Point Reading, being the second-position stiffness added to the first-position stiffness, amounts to 826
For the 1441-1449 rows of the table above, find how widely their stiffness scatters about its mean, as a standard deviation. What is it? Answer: 4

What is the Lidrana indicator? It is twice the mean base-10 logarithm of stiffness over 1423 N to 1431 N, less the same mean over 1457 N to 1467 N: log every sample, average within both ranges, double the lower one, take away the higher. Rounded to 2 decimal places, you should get 2.60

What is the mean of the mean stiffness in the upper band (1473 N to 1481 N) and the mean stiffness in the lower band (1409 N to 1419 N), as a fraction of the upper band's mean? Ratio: 0.97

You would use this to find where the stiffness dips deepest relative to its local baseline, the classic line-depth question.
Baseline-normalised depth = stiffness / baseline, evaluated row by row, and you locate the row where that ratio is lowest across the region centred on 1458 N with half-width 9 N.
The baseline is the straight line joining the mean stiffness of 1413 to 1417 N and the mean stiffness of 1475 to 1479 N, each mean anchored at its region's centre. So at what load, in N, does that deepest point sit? 1452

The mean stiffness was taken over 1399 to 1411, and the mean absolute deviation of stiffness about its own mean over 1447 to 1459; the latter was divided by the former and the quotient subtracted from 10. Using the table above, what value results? 9.95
